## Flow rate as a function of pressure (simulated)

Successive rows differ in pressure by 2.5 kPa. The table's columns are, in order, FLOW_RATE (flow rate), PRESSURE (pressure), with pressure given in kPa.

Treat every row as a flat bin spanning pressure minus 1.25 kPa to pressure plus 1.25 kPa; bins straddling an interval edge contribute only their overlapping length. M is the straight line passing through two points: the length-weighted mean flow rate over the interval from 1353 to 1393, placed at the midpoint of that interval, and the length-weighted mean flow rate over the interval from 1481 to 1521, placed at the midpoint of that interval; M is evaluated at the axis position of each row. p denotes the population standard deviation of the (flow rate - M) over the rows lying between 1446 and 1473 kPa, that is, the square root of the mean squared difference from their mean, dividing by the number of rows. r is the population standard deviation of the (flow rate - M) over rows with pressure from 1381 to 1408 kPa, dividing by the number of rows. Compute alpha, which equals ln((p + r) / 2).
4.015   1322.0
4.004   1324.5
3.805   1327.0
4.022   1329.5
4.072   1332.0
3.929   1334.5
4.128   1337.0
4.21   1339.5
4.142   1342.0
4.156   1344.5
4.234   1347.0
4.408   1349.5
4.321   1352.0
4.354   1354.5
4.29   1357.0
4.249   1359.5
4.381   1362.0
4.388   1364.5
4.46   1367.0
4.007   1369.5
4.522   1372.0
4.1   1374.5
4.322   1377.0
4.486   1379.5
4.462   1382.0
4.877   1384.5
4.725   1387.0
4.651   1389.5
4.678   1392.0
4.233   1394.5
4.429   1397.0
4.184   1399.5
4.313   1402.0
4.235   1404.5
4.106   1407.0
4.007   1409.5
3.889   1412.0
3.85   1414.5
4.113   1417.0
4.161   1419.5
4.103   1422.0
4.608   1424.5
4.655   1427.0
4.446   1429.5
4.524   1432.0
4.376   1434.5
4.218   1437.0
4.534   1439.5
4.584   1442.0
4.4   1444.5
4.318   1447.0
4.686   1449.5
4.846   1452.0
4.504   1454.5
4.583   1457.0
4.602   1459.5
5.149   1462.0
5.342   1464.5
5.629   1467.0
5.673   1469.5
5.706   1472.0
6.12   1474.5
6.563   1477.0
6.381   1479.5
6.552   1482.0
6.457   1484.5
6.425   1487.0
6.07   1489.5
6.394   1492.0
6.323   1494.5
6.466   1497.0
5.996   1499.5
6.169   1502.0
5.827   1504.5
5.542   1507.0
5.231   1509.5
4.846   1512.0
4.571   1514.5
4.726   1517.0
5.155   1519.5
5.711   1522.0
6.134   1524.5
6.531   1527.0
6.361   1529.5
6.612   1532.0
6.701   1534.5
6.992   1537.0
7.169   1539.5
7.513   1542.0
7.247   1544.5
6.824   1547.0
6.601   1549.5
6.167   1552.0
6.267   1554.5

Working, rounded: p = 0.4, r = 0.31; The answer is -1.01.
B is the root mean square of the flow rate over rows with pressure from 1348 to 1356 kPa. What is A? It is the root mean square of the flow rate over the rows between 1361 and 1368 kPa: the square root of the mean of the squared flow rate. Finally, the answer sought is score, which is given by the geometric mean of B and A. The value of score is 4.4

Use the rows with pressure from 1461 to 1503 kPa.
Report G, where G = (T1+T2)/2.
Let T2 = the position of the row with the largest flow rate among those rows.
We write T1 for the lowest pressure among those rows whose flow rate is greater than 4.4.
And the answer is 1469.5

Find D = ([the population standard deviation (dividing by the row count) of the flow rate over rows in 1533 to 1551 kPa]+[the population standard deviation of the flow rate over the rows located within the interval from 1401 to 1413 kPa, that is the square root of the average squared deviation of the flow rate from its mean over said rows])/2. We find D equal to 0.23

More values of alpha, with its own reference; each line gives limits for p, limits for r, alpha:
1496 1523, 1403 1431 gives -0.84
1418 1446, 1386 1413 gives -1.35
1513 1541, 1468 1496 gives -0.66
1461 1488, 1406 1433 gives -1.16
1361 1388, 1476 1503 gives -1.50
